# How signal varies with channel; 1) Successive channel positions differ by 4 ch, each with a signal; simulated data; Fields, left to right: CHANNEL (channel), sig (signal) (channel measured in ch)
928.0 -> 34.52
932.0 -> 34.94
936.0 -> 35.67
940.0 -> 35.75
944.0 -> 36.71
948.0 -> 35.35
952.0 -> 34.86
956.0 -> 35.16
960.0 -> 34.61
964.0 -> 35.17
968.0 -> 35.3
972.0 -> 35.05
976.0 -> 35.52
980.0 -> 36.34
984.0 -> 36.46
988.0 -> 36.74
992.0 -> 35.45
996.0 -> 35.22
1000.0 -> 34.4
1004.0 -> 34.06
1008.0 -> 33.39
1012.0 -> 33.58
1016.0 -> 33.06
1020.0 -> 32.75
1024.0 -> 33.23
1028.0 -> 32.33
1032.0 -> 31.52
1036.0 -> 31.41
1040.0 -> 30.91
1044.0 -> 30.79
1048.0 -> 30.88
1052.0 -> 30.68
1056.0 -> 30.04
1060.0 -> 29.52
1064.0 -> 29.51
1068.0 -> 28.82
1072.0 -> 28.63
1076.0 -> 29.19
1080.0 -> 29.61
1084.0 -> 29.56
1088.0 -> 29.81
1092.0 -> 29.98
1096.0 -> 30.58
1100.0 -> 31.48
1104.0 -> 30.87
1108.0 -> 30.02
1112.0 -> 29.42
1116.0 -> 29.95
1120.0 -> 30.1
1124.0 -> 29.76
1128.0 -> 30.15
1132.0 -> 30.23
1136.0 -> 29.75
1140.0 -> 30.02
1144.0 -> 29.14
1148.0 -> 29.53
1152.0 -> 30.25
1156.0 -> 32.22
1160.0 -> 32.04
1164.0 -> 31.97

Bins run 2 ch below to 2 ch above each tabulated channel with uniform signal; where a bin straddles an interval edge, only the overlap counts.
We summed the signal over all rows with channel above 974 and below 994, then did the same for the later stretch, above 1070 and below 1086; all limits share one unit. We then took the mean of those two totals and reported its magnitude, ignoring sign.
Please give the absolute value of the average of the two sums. 149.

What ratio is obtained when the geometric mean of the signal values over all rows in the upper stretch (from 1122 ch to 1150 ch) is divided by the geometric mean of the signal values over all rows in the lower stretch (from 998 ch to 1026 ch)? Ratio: 0.89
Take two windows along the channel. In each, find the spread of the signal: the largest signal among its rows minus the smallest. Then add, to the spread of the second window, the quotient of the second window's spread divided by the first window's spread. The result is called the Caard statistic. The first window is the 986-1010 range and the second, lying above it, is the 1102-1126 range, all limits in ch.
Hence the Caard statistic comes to 1.9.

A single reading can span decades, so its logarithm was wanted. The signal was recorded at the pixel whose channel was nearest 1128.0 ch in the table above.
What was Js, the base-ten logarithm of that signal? 1.48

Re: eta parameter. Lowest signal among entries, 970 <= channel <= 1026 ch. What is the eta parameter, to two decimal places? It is 32.75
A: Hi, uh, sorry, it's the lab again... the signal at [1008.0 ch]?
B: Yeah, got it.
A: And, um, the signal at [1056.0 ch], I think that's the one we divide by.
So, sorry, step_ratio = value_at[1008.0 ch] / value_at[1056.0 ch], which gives 1.11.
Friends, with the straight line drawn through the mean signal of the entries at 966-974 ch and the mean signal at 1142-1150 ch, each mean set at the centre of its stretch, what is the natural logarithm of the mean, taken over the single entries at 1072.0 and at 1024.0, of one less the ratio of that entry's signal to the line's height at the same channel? -2.96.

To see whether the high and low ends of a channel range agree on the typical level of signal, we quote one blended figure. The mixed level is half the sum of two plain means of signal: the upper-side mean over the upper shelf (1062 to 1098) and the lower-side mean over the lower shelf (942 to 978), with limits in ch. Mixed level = 32.4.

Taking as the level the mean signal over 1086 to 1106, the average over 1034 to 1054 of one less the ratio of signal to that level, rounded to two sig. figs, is -0.013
